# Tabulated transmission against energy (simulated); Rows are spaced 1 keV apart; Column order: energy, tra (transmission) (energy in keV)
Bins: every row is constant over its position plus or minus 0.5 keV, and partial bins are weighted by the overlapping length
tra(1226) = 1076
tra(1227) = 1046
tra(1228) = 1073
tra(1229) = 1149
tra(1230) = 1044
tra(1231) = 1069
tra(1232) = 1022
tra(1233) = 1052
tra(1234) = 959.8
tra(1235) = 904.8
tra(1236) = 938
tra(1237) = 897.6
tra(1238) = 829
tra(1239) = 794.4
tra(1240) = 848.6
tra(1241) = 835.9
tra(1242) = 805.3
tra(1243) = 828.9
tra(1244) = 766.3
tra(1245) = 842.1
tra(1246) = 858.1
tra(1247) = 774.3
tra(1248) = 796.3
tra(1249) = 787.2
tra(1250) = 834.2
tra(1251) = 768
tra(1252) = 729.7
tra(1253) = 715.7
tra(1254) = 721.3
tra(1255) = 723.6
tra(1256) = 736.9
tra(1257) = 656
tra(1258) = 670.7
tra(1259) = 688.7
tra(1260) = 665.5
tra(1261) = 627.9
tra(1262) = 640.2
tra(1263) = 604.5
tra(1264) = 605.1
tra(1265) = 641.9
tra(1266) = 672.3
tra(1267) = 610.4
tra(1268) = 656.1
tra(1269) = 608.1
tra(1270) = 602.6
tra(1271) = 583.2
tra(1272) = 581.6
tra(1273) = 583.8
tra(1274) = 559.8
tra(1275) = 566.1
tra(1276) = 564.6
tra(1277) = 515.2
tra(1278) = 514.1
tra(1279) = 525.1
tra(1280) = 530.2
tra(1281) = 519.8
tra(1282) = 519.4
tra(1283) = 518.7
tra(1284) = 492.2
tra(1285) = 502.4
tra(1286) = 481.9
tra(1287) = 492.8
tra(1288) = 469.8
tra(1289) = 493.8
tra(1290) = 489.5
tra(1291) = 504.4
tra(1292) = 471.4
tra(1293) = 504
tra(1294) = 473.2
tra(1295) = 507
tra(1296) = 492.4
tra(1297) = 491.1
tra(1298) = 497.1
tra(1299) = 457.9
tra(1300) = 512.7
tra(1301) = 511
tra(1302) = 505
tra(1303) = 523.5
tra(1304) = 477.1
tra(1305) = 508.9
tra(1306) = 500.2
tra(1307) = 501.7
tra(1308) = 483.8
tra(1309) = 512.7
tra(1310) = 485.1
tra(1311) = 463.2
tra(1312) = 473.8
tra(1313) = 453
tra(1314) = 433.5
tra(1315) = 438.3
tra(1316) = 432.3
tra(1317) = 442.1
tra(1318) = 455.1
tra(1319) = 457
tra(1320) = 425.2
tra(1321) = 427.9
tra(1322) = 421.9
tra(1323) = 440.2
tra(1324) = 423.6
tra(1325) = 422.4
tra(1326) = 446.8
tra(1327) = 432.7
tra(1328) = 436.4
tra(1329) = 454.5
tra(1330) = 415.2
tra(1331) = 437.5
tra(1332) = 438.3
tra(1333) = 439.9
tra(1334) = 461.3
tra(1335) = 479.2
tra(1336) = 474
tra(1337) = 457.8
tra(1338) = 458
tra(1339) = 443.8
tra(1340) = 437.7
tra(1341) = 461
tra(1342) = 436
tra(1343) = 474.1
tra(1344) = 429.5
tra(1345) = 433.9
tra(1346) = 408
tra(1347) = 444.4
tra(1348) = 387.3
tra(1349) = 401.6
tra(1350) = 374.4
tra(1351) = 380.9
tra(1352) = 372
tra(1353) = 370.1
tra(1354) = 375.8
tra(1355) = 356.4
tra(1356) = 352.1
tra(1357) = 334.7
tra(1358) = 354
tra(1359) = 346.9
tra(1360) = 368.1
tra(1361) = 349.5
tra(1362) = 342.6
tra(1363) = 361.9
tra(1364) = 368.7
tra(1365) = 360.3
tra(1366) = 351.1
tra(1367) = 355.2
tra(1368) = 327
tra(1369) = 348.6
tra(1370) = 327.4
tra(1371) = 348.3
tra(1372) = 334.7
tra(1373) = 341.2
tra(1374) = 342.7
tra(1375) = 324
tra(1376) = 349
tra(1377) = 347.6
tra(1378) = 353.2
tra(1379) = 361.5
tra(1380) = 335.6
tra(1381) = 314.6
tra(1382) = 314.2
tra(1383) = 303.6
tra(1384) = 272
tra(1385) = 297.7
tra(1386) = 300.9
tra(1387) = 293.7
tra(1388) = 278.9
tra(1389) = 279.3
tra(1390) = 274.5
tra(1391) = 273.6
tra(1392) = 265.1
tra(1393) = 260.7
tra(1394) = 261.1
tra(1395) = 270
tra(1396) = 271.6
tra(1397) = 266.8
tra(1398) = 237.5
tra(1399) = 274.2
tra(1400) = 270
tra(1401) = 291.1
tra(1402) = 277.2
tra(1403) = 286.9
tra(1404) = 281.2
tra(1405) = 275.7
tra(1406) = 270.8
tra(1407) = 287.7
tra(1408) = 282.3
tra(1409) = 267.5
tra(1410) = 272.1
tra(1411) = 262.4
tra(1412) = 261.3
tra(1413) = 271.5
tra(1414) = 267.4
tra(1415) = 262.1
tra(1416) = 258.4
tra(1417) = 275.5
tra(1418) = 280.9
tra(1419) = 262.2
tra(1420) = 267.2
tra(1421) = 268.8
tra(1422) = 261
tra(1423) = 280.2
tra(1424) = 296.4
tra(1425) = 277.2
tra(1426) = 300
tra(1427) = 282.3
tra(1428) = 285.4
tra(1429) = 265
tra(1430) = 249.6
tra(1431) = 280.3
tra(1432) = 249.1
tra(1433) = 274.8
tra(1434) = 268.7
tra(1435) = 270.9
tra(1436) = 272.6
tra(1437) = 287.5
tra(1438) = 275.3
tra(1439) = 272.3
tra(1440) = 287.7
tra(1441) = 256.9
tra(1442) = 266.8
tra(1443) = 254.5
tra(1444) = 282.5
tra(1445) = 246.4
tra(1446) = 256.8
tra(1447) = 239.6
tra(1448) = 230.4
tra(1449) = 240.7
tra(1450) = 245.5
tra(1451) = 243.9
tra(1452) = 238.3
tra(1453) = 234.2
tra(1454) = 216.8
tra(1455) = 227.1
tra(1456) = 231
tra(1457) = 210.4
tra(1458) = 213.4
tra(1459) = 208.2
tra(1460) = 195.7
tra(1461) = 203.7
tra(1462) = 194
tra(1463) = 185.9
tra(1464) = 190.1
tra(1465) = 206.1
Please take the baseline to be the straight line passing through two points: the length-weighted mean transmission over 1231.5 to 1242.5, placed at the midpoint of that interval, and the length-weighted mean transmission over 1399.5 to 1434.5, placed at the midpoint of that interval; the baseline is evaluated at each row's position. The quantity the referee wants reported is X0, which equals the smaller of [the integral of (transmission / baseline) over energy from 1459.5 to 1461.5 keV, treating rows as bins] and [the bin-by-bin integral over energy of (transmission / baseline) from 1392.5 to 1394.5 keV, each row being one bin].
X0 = 1.47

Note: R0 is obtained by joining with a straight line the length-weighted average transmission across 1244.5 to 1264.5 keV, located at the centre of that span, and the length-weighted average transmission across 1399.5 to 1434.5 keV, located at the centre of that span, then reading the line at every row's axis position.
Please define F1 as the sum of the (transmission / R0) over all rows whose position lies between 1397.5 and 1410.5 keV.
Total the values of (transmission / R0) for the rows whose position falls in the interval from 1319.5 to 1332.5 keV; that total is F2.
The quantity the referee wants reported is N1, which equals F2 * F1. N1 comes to 124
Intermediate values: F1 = 12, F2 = 10.7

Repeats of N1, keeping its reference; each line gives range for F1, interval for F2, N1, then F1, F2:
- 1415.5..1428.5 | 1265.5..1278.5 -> 157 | 14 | 11.3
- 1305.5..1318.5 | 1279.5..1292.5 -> 110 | 11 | 10.2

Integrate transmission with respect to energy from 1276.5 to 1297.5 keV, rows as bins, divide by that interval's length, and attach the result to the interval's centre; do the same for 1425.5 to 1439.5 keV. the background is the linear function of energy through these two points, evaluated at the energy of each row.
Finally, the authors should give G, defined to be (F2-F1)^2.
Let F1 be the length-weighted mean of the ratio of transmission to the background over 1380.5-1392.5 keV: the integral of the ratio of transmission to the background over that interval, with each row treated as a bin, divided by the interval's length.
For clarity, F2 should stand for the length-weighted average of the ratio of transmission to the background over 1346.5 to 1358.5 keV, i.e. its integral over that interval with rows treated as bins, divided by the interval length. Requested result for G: 0.011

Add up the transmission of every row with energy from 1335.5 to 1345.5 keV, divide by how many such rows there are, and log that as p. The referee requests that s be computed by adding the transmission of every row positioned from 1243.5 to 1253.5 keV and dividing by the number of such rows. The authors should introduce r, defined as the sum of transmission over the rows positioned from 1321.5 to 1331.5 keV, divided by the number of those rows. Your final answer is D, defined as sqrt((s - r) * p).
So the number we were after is 399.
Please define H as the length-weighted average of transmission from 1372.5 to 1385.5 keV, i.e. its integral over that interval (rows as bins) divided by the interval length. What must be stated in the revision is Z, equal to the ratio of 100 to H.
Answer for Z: 0.31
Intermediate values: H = 327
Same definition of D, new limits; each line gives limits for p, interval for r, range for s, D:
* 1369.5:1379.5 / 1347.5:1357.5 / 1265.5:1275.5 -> 282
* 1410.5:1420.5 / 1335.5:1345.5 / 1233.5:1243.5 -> 332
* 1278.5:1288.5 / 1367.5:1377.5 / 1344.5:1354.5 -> 168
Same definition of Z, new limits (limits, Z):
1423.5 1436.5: 0.36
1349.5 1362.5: 0.28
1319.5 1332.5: 0.23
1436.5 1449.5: 0.38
